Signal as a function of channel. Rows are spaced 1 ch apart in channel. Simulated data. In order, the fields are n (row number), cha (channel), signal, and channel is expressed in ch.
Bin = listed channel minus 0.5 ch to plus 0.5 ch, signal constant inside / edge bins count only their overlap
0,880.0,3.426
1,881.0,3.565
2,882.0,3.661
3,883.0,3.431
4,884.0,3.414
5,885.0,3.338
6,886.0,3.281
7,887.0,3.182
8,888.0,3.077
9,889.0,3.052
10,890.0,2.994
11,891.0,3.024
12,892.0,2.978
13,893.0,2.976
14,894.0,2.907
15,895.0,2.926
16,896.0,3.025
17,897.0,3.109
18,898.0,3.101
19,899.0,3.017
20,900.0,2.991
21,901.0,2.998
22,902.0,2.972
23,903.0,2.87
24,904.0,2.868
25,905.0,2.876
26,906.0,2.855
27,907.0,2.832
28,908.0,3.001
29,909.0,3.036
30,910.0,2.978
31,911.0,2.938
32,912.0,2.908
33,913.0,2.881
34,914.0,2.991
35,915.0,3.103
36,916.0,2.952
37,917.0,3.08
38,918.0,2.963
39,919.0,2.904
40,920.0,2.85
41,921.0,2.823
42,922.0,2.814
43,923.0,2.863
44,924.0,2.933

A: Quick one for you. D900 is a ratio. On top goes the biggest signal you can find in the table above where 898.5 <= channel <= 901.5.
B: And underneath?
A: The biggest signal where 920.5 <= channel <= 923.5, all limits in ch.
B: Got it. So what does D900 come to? 1.05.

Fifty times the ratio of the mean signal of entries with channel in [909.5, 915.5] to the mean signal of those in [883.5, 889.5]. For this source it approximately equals 46.0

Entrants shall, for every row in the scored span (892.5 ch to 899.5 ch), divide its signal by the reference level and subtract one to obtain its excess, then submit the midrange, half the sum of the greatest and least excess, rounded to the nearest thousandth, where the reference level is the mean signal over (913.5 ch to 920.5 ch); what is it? 0.010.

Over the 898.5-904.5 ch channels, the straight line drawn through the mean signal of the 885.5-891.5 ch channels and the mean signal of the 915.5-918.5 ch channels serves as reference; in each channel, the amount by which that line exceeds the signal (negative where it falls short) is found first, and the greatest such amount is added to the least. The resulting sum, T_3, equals 0.23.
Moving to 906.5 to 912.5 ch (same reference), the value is 0.19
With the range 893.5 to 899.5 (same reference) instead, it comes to 0.14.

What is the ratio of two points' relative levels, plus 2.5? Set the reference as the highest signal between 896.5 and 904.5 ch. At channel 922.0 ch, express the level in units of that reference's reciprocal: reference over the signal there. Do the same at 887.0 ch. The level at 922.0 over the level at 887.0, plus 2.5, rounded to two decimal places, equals 3.63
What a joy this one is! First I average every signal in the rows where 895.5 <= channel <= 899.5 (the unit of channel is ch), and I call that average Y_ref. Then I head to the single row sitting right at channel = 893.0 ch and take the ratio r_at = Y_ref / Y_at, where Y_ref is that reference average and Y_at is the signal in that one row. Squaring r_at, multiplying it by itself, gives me 1.06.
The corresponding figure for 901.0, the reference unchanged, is 1.04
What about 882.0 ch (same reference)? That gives 0.70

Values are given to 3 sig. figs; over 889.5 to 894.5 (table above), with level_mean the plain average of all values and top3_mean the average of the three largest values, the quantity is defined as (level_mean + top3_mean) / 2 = 2.99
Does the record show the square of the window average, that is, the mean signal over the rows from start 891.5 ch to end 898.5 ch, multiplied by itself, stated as 9.02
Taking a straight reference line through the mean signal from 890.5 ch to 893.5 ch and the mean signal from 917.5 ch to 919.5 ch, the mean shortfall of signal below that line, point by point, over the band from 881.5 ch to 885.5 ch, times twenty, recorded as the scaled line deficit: -9.0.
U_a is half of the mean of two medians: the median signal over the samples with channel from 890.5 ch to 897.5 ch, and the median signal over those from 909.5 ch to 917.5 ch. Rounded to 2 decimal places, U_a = 1.49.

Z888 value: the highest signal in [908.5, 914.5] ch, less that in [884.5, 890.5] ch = -0.30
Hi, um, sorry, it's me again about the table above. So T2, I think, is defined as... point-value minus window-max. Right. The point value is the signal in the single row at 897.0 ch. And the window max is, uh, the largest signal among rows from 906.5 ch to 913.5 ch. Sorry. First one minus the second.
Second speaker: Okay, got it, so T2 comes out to 0.07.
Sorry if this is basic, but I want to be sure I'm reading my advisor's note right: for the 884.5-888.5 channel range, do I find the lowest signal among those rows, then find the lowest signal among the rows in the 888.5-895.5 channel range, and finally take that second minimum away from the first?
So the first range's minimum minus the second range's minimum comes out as 0.17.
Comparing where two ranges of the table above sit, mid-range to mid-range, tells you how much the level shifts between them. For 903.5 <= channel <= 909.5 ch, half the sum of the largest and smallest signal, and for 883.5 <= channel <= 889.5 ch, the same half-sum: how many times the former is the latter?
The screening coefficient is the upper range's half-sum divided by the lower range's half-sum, 0.91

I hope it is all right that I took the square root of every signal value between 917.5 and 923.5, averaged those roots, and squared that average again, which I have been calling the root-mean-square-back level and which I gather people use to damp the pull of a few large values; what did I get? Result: 2.87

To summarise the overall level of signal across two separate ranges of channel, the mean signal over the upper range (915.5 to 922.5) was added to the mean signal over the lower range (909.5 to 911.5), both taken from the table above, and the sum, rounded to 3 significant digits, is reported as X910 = 5.87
